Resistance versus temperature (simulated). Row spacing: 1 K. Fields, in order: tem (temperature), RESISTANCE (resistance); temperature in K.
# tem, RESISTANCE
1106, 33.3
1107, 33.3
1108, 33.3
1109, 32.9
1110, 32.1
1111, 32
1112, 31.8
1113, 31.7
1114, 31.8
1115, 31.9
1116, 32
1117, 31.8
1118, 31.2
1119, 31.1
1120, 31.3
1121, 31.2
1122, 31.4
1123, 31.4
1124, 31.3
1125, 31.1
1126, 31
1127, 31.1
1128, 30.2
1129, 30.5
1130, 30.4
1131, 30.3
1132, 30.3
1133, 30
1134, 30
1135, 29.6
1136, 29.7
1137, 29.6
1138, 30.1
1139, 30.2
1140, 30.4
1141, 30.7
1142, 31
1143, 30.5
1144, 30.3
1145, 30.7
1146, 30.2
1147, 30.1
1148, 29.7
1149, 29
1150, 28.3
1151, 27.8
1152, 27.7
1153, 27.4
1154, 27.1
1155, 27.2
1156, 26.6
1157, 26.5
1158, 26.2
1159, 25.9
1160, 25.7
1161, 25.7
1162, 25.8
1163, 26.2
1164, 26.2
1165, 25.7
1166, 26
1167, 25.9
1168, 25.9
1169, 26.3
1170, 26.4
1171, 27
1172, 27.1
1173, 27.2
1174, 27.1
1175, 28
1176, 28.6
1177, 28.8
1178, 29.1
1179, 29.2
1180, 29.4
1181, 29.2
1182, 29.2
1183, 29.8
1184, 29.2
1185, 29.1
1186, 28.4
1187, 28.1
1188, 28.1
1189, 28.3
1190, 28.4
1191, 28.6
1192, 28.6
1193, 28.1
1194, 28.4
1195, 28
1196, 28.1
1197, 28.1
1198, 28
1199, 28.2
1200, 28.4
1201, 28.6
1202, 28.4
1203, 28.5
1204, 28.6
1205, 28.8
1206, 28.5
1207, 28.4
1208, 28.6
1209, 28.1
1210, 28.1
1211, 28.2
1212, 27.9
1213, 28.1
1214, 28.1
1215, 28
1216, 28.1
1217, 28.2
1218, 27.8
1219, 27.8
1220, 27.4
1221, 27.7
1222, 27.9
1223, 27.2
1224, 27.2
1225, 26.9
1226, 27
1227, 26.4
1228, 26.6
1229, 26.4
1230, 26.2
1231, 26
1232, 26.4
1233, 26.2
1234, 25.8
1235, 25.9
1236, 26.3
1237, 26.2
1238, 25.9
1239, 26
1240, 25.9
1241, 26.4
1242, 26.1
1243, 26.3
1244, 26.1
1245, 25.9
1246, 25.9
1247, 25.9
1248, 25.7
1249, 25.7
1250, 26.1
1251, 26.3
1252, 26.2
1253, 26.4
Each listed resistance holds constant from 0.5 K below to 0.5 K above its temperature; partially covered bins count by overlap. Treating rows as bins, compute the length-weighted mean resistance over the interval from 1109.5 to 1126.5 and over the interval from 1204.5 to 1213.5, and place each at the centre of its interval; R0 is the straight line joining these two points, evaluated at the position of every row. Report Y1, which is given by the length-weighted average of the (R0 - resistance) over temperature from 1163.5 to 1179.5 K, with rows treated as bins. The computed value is 2.5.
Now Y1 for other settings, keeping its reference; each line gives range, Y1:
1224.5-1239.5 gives 1.2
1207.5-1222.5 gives 0.1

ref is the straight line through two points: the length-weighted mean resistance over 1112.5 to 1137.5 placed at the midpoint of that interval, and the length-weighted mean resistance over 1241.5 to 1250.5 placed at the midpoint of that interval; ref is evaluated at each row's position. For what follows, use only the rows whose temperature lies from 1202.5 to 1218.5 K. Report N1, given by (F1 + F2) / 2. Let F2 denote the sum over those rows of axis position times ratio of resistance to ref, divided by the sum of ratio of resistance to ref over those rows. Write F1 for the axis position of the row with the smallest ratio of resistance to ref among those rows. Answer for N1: 1211.2 K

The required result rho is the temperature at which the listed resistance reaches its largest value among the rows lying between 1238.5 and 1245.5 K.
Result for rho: 1241 K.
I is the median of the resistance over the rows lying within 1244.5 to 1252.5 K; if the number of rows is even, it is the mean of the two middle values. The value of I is 25.9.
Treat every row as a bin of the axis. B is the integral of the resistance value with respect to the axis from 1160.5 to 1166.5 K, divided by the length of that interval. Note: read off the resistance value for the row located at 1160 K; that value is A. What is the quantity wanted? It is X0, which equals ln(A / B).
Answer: -0.01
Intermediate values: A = 25.7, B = 25.9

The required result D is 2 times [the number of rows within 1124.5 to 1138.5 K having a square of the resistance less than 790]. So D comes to 0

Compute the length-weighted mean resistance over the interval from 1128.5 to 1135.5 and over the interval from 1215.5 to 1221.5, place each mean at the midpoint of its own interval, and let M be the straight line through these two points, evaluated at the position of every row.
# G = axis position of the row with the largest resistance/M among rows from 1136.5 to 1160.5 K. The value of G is 1142 K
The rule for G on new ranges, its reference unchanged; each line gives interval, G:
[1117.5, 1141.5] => 1123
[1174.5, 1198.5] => 1183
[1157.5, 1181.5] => 1180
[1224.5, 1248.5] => 1226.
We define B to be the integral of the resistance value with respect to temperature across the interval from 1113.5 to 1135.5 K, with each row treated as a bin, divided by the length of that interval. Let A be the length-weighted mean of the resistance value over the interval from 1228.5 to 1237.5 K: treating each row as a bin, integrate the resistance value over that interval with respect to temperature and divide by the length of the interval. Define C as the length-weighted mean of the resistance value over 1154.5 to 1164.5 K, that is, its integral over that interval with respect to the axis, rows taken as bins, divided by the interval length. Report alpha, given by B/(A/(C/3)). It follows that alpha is 10.33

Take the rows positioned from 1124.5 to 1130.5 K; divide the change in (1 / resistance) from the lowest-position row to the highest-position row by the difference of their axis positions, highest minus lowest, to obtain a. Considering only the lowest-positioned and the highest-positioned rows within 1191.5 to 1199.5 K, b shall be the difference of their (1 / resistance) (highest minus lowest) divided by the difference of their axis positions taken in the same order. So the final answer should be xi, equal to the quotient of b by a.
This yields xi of 0.5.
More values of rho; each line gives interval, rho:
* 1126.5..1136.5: 1127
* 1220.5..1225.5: 1222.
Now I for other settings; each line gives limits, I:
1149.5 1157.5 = 27.3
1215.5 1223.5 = 27.8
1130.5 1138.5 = 30.0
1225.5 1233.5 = 26.4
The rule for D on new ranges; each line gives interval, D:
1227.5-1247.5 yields 40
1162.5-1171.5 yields 18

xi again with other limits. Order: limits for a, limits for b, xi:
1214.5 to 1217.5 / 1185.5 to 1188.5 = -1.5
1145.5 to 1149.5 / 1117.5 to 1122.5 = -0.1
